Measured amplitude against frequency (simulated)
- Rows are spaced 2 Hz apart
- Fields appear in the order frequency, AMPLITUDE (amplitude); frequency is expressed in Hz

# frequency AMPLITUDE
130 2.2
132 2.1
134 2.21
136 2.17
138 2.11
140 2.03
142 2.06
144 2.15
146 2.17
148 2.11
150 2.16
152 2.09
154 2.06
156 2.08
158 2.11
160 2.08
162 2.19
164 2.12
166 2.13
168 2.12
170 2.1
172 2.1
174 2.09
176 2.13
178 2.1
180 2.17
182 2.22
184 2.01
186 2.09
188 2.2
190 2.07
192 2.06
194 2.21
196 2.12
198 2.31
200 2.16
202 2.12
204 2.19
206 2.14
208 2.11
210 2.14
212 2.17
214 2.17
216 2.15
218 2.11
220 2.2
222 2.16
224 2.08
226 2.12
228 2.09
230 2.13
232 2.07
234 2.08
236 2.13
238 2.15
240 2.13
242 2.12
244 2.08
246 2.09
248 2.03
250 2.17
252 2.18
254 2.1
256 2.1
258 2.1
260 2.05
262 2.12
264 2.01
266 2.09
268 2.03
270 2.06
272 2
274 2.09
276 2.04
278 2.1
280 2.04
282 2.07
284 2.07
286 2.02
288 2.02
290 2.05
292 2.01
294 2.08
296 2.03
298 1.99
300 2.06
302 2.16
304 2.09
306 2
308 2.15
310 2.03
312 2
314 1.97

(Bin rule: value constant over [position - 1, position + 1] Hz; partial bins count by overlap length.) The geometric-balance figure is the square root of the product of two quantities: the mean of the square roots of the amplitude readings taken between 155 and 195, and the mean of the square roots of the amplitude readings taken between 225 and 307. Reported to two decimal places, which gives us 1.45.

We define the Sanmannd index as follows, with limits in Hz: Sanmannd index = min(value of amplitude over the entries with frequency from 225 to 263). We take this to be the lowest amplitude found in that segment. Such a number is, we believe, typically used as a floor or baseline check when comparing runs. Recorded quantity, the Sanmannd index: 2.03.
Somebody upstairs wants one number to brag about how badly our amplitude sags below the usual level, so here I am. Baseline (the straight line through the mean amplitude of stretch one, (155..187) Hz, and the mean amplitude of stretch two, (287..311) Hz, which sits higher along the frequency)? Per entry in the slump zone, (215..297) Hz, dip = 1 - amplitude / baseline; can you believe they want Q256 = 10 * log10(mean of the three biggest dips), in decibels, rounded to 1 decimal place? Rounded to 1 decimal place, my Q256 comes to -15.4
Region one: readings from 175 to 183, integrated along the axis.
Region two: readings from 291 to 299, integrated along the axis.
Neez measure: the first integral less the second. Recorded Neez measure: 1.0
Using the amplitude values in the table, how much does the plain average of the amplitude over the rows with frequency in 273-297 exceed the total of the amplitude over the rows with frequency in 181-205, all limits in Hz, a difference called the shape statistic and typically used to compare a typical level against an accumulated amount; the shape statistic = -23.7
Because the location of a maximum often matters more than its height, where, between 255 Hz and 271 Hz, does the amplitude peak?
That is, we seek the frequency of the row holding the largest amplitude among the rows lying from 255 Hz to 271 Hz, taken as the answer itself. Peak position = 262 Hz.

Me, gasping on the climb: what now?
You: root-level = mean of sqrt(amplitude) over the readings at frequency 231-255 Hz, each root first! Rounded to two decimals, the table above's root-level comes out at 1.45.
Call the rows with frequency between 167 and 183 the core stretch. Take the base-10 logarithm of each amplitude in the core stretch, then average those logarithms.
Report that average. 0.328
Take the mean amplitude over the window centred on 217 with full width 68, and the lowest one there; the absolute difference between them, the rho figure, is 0.12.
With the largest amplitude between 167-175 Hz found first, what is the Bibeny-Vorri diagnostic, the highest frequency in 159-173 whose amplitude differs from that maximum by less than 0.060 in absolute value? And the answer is 172 Hz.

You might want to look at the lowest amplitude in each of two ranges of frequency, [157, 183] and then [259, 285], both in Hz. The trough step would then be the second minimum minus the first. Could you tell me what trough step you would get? -0.080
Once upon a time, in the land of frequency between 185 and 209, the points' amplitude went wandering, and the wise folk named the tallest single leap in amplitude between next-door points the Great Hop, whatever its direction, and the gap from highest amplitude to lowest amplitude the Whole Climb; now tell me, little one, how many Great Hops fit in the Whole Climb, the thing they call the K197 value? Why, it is 1.32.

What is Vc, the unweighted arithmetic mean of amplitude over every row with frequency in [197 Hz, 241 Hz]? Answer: 2.141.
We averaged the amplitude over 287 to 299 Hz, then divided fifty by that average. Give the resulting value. 24.63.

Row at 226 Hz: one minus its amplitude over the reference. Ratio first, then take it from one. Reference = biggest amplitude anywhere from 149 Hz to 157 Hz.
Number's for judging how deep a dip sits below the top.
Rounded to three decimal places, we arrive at 0.019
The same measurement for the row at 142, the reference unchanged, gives 0.046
